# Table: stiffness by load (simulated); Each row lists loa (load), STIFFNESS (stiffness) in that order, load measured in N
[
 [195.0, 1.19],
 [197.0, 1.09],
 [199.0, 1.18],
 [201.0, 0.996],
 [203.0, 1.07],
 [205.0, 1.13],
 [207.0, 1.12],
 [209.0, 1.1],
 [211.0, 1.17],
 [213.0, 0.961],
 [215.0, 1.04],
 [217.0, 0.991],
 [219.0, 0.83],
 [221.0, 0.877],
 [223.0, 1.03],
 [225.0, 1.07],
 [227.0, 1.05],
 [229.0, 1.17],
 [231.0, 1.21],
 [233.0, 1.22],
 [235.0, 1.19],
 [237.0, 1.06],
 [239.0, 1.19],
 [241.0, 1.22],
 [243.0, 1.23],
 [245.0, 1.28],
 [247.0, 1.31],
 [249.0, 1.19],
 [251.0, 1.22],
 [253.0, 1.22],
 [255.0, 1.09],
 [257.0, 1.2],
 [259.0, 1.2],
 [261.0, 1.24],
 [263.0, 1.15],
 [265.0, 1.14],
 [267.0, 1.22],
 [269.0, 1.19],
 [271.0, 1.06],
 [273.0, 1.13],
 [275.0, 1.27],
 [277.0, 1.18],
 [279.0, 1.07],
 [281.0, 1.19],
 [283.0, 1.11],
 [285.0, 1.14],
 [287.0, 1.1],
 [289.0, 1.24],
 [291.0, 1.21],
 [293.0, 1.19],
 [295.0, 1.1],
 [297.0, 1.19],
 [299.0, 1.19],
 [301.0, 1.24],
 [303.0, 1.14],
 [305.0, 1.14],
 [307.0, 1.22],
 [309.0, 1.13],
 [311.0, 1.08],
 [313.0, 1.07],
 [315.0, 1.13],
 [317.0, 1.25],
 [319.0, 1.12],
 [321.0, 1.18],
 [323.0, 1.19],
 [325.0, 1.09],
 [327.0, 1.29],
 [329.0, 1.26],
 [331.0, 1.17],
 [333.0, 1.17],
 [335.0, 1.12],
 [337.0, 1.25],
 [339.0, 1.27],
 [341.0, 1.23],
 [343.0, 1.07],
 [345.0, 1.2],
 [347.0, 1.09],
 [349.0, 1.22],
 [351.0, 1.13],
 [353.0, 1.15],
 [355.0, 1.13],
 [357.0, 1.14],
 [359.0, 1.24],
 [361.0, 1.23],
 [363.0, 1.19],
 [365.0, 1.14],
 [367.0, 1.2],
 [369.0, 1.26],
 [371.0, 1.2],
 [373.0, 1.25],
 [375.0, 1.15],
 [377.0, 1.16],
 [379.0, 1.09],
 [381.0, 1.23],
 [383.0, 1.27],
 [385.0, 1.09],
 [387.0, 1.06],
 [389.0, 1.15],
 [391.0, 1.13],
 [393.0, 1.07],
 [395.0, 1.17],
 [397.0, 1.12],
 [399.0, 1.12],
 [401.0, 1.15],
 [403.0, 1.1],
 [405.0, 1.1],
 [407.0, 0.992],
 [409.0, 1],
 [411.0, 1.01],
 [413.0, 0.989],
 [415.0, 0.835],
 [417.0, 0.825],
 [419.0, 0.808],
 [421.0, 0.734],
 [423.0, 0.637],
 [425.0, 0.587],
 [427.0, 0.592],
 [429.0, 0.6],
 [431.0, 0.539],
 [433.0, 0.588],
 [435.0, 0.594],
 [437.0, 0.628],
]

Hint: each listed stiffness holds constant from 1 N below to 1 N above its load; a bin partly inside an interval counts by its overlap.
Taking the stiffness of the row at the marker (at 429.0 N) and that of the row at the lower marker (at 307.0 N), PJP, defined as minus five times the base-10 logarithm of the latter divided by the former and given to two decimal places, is -1.54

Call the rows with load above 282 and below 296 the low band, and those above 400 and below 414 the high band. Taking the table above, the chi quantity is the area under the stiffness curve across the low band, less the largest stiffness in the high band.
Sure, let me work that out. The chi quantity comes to 15.0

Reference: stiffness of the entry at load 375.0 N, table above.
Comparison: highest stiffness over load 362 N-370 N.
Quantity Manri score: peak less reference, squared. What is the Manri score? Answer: 0.012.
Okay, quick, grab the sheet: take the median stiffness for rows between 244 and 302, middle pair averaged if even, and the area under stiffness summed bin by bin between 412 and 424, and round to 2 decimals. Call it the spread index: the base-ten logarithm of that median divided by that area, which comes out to -0.91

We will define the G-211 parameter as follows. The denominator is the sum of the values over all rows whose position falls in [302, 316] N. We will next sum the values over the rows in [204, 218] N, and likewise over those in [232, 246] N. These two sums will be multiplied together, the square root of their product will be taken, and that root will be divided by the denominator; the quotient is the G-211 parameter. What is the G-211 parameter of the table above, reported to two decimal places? 1.00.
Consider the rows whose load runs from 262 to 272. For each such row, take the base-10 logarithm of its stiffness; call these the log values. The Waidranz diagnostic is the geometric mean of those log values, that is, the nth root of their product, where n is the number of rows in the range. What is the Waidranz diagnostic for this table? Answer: 0.0564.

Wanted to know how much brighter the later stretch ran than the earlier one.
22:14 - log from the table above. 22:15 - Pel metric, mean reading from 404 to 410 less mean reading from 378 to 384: -0.166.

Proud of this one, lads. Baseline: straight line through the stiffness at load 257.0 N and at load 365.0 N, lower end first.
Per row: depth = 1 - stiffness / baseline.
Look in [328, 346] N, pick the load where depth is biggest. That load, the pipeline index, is 343.0 N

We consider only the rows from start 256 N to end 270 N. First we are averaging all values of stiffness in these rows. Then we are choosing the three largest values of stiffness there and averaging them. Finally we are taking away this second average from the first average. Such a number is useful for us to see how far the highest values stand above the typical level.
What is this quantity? -0.029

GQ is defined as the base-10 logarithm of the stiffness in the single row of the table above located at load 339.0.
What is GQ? 0.10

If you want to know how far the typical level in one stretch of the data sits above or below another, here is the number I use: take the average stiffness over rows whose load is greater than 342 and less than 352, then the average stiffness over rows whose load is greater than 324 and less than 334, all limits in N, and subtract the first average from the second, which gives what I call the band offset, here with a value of 0.054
